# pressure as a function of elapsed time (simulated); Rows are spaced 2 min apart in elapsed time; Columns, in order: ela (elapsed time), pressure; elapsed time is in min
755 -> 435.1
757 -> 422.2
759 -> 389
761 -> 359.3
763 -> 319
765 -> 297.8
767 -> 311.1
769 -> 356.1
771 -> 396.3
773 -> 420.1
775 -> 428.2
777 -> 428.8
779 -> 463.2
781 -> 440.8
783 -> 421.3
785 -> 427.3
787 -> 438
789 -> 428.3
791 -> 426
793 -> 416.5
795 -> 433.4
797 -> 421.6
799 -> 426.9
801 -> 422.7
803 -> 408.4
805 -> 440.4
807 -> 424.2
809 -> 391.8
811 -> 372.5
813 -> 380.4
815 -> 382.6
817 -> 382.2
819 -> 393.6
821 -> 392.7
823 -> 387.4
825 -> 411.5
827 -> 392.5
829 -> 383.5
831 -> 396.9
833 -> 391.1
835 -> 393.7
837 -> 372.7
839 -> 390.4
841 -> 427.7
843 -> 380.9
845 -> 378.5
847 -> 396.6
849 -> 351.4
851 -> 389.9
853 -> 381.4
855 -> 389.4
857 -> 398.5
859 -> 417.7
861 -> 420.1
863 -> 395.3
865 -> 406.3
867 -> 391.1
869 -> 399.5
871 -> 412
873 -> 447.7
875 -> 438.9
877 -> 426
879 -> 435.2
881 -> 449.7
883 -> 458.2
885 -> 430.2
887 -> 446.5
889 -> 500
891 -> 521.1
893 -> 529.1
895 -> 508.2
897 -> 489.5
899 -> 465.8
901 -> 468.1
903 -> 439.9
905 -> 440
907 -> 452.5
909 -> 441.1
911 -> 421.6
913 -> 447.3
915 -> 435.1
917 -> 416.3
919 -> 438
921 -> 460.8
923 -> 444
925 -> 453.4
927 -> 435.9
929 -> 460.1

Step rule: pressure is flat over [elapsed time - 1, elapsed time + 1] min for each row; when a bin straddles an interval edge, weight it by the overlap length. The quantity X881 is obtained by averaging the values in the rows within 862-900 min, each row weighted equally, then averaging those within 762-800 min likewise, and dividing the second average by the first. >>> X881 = 0.90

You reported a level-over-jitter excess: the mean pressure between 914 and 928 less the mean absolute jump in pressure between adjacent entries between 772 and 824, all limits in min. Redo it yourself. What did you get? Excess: 428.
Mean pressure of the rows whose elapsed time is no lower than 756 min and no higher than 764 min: 372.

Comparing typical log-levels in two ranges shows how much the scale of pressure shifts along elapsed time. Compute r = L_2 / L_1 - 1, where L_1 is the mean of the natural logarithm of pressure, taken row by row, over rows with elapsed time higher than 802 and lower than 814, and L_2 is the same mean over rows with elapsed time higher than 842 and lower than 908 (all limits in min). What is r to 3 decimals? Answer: 0.011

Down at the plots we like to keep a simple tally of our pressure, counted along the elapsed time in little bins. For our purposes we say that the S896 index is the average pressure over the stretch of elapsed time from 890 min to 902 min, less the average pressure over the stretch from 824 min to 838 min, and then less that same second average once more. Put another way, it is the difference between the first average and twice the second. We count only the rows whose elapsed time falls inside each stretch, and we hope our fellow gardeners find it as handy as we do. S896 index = -286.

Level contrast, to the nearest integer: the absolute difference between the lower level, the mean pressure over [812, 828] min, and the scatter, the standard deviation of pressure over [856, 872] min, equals 380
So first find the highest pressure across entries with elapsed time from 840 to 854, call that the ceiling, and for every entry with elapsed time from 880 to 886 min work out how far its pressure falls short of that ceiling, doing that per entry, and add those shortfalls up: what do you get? -55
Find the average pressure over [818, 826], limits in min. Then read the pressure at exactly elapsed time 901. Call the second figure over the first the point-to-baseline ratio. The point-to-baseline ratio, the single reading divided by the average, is 1.18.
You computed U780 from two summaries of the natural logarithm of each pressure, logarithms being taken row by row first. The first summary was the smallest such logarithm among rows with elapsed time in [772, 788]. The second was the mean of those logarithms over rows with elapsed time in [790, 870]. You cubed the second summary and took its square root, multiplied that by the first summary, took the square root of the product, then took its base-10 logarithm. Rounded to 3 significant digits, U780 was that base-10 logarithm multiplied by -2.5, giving -2.43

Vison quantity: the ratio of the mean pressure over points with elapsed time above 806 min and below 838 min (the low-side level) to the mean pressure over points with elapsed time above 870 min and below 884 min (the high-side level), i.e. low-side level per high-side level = 0.89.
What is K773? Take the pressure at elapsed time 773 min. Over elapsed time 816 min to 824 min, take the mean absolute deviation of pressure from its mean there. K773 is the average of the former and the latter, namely 212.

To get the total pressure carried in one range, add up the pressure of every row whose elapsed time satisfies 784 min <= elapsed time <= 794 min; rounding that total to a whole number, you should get 2136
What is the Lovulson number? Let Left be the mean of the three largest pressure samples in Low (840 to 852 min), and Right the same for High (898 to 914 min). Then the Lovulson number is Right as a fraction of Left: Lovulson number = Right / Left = 1.14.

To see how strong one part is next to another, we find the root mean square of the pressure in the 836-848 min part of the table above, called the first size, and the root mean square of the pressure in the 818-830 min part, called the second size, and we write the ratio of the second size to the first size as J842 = 1.005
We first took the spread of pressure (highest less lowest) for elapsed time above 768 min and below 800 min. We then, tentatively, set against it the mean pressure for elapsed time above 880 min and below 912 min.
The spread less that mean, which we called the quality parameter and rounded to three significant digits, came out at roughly -359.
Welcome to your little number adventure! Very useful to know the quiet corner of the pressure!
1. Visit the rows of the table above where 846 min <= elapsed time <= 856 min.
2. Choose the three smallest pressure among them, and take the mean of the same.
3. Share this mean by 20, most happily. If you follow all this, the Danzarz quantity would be 18.7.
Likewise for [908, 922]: 21.2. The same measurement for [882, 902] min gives 22.2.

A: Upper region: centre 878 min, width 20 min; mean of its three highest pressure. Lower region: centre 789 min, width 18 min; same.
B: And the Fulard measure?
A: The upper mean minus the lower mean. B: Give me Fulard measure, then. 14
